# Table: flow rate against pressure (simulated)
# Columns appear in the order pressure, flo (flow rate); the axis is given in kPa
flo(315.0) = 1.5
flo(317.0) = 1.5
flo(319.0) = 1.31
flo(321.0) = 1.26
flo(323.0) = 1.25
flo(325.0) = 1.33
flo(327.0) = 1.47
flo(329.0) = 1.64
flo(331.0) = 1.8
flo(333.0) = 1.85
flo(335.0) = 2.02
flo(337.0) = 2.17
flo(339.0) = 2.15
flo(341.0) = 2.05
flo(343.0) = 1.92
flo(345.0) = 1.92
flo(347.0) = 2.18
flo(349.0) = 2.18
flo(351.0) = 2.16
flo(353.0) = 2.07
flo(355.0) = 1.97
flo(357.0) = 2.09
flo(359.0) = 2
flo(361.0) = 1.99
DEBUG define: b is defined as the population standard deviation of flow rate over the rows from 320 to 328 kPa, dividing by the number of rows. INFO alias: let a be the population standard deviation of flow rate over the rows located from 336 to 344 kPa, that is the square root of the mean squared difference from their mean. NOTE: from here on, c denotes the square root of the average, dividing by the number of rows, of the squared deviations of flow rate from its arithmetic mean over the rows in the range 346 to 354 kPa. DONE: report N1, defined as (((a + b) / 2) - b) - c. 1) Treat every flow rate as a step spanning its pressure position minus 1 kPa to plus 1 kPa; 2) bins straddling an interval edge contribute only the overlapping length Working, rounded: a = 0.10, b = 0.09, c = 0.045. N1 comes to -0.04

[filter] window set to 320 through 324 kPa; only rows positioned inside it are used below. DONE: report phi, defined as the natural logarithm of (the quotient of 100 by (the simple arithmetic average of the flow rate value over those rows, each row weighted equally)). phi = 4.38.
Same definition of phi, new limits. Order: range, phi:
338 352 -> 3.87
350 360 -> 3.88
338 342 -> 3.86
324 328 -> 4.27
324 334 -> 4.12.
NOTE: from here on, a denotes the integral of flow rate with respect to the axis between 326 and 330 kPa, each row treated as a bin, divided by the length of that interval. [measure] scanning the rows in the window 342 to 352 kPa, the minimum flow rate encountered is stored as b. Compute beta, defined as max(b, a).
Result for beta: 1.92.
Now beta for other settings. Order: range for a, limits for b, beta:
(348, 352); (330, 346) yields 2.17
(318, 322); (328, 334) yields 1.64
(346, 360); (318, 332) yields 2.09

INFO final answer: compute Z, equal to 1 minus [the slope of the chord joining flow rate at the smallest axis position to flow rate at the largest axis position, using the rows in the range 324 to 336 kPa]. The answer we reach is 0.93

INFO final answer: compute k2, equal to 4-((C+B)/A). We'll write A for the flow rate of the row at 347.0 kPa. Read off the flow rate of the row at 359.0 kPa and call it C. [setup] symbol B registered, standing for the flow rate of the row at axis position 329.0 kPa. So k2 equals 2.33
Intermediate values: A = 2.18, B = 1.64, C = 2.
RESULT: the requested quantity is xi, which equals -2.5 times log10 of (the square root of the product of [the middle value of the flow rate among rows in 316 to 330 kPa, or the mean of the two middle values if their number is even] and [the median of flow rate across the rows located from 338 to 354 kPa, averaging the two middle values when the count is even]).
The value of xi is -0.56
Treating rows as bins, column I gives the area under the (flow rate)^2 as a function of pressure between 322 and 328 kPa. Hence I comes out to 11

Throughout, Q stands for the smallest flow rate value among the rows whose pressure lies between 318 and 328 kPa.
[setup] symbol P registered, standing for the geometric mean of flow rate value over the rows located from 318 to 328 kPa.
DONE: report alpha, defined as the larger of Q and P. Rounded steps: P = 1.32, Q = 1.25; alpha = 1.32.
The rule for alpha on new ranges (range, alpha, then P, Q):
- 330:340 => 1.99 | 1.99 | 1.8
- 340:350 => 2.05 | 2.05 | 1.92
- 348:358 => 2.09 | 2.09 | 1.97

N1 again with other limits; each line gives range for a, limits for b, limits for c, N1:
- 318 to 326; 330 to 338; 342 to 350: -0.19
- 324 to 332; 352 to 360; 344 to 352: -0.05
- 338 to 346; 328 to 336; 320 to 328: -0.11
